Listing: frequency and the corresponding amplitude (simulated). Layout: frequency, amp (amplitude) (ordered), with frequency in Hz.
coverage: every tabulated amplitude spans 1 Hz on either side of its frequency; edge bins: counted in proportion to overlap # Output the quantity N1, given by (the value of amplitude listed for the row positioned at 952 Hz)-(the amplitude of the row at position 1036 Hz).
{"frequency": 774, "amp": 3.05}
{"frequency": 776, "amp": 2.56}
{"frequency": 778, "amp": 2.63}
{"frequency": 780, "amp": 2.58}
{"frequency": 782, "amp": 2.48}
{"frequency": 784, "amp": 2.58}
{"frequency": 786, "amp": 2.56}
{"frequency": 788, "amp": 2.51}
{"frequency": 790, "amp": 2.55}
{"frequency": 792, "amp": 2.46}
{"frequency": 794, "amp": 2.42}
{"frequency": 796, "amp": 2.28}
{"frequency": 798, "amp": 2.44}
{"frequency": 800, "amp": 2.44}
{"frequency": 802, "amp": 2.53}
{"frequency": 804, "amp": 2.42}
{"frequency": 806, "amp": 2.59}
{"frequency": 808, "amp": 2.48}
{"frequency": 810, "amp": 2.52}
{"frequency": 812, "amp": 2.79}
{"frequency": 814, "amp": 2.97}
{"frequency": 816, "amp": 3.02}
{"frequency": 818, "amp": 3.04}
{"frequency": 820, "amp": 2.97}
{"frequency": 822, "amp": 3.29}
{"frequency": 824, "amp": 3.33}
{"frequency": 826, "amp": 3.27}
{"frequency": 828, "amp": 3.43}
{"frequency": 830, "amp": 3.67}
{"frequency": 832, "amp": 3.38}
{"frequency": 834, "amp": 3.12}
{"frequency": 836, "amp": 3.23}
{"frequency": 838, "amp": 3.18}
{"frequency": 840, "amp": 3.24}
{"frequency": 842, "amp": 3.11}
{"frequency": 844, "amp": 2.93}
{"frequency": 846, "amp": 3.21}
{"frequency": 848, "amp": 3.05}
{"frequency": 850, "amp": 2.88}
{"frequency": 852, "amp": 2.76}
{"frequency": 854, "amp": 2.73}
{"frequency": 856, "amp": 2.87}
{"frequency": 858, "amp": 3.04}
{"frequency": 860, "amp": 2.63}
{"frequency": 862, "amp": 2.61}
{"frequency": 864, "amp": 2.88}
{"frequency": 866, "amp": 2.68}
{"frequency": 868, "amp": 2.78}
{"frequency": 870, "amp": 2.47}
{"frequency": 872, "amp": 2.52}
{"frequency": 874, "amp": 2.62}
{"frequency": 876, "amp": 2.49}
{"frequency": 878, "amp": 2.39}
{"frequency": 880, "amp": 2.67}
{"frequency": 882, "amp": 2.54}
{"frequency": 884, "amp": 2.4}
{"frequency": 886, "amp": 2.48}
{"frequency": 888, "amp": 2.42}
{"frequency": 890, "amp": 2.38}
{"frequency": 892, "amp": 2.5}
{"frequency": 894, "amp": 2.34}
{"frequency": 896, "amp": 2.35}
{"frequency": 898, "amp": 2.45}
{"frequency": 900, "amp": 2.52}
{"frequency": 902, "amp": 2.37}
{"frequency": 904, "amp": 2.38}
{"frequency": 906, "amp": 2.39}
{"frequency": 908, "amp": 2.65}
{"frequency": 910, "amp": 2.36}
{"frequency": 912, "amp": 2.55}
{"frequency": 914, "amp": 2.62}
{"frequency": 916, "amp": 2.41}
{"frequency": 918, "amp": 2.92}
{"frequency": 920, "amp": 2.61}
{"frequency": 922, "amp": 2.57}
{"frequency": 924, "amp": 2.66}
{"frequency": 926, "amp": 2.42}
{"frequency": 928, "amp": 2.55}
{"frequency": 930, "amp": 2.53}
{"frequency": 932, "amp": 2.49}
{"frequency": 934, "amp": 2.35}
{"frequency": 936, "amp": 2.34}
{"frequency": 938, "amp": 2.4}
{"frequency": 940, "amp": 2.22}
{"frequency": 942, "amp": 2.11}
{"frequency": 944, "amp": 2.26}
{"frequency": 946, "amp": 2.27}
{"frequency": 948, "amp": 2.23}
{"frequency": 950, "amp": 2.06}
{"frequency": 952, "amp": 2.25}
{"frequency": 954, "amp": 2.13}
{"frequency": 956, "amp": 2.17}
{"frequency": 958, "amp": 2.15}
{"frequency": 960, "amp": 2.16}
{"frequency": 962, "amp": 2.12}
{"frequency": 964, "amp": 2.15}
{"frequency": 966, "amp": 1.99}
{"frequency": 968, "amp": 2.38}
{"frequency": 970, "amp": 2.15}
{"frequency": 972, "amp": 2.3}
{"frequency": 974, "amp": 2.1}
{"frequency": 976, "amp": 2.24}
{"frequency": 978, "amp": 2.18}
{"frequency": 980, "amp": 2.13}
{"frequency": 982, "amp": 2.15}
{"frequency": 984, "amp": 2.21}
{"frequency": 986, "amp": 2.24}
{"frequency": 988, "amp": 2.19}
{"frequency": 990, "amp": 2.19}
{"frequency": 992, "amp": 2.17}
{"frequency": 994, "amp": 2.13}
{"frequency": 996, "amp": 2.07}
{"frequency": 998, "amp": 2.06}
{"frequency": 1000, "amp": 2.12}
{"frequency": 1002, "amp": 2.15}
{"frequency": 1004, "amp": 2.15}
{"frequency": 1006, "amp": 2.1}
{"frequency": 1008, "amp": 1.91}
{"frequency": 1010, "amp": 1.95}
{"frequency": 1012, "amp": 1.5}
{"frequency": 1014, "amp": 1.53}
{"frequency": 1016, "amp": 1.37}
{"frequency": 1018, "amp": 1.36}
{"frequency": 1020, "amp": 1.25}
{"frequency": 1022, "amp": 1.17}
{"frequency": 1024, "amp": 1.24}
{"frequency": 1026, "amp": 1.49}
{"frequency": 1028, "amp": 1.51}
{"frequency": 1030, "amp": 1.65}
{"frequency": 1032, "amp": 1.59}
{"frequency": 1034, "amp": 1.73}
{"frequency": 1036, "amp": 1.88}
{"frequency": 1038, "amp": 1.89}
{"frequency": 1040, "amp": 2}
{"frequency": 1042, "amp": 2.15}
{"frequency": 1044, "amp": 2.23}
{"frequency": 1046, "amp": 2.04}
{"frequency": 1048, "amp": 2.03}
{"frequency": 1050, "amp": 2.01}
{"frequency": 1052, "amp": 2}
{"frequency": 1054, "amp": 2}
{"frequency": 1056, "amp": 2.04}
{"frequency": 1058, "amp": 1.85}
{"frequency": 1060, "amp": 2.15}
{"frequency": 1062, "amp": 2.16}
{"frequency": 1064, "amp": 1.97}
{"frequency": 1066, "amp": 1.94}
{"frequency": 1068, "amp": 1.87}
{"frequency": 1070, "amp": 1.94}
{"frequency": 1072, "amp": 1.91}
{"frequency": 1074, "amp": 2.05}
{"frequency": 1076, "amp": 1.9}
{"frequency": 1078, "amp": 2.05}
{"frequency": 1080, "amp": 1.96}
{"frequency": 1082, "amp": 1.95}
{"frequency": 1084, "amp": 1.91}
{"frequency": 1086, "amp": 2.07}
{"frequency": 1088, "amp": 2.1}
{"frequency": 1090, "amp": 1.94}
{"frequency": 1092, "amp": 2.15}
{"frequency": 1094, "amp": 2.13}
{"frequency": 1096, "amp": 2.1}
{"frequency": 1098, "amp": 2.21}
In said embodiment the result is 0.4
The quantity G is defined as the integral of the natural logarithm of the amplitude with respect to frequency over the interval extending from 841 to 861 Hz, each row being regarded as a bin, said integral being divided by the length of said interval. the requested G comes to 1.07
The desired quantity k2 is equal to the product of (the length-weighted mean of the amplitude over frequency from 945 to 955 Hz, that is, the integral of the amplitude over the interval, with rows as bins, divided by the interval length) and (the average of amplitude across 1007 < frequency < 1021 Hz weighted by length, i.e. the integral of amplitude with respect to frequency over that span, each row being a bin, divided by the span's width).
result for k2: 3.4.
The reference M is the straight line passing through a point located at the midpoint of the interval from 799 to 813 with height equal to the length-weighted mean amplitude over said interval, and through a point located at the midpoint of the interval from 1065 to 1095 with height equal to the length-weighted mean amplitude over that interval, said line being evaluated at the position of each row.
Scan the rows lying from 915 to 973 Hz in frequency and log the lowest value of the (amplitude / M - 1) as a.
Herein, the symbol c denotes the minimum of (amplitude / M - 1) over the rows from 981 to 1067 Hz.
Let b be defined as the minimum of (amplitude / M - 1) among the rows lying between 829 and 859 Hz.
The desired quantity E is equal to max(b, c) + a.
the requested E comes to 0.014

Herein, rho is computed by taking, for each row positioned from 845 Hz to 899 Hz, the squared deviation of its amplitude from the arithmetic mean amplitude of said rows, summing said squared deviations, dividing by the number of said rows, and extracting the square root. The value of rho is 0.23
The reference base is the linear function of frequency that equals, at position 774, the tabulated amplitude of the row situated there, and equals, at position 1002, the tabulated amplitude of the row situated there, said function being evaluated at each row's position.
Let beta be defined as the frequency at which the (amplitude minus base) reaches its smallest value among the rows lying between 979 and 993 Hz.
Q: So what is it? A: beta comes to 980 Hz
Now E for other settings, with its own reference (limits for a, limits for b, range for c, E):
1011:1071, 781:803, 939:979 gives -0.548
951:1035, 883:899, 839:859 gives -0.327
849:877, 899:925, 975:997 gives 0.034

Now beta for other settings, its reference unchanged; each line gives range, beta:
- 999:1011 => 1008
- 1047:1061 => 1058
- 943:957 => 950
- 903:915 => 904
